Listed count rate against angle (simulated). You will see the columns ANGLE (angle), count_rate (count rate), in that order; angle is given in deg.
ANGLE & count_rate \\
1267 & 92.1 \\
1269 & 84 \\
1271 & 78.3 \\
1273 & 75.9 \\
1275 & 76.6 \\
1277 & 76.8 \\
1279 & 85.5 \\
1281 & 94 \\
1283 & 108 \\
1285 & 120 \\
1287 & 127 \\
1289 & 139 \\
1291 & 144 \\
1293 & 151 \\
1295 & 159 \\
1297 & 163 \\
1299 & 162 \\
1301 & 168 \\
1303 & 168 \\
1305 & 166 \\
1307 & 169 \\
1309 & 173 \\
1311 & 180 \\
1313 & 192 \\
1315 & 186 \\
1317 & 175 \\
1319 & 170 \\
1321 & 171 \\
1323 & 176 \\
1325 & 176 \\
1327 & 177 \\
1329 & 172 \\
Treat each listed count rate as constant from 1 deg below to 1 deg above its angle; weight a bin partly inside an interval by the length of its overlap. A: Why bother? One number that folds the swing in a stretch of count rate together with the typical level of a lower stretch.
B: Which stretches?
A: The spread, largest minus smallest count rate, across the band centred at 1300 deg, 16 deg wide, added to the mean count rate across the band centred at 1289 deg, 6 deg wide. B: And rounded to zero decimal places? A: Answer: 155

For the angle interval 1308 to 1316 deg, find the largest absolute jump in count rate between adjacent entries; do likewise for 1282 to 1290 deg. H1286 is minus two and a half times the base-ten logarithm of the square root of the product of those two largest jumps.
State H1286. -2.70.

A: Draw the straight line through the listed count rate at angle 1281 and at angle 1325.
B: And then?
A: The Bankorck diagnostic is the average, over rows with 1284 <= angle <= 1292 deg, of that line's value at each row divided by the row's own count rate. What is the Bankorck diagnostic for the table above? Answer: 0.810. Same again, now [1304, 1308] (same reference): 0.839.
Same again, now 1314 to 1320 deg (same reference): 0.912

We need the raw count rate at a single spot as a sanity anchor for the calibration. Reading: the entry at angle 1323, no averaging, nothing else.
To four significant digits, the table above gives 176.0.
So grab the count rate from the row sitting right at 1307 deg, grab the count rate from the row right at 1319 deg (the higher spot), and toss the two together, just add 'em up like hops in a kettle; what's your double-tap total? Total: 339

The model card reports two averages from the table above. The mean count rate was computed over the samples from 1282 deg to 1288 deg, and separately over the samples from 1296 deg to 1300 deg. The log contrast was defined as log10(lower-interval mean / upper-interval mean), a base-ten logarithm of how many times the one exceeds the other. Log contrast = -0.14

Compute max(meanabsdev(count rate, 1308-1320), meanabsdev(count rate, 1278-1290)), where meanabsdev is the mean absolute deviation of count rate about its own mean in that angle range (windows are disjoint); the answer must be 16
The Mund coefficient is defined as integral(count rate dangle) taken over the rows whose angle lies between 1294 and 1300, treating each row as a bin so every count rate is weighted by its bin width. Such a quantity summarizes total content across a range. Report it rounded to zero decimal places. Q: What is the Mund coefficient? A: 968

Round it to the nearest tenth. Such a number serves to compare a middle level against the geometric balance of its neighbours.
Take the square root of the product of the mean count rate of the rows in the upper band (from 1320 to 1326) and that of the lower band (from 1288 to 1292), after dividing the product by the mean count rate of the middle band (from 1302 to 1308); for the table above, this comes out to 12.1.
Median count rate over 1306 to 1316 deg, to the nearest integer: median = 180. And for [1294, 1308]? 166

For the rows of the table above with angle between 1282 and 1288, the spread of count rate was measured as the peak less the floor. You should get 19.0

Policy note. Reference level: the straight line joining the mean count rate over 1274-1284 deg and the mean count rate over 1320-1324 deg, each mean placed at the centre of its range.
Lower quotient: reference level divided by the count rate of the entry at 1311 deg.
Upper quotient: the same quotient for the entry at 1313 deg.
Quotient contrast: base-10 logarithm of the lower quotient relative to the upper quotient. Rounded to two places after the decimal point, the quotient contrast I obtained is 0.02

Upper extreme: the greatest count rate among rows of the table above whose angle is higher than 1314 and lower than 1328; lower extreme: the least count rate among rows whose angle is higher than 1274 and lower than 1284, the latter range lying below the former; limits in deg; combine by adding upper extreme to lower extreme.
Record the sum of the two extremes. 263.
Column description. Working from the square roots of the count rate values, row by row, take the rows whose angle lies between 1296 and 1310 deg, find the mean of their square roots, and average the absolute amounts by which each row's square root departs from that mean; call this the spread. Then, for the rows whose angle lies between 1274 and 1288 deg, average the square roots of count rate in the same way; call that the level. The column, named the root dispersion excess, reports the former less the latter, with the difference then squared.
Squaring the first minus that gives 95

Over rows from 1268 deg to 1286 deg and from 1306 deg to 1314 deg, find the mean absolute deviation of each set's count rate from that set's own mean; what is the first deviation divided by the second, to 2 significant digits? 1.6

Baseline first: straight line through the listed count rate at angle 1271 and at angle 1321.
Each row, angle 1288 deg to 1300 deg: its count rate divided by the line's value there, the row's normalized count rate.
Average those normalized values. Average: 1.26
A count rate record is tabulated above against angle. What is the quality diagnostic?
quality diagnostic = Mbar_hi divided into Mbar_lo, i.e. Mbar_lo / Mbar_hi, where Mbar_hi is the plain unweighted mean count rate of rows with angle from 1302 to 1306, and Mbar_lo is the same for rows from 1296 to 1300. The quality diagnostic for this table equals 1.0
